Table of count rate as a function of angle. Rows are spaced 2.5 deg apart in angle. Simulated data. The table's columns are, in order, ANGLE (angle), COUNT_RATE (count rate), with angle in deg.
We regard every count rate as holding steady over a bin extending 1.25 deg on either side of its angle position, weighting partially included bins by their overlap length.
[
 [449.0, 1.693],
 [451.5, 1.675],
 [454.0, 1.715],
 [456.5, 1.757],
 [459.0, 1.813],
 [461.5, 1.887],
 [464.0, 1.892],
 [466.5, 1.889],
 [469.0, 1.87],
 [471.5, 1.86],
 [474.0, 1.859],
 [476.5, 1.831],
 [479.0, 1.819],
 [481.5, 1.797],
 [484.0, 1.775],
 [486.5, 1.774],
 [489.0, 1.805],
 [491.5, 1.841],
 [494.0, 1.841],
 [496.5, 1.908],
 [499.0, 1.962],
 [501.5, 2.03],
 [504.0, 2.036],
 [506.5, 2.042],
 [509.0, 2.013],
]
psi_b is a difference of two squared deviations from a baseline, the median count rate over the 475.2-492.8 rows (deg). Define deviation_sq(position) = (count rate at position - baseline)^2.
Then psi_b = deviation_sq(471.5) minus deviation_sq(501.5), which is -0.048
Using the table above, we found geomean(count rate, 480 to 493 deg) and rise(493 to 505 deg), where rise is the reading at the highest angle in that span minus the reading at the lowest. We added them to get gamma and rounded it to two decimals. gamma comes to 1.99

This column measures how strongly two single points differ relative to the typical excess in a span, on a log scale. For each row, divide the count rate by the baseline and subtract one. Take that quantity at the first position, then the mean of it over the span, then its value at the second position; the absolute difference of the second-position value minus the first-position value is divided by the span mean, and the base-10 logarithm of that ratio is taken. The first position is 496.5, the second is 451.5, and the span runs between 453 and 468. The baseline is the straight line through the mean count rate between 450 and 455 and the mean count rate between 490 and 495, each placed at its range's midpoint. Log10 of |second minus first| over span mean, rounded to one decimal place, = -0.2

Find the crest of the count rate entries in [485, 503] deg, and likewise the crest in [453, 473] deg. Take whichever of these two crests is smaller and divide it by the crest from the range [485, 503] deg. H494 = 0.93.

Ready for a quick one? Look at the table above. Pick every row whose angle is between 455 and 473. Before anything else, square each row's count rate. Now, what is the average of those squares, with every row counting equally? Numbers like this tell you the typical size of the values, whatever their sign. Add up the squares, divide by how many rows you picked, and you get 3.4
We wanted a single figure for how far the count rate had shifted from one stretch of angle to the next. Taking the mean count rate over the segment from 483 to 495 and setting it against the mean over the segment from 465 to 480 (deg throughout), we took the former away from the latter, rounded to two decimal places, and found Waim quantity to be 0.05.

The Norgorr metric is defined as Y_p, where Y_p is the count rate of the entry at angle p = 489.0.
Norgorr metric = 1.805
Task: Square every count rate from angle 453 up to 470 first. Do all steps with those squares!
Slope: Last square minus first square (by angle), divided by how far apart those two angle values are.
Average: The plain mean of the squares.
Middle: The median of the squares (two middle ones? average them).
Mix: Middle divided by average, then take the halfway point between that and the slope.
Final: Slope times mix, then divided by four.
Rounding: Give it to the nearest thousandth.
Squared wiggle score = 0.005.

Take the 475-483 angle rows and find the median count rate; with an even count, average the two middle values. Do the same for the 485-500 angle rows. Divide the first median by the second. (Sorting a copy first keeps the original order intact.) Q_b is 0.99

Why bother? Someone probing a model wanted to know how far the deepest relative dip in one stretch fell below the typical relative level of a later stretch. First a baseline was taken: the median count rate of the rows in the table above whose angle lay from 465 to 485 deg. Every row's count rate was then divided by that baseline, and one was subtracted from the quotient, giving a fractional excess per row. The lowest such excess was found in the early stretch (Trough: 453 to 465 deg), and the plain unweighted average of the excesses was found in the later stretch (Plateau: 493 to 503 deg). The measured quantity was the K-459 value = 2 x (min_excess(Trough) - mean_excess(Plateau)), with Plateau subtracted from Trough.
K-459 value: -0.24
